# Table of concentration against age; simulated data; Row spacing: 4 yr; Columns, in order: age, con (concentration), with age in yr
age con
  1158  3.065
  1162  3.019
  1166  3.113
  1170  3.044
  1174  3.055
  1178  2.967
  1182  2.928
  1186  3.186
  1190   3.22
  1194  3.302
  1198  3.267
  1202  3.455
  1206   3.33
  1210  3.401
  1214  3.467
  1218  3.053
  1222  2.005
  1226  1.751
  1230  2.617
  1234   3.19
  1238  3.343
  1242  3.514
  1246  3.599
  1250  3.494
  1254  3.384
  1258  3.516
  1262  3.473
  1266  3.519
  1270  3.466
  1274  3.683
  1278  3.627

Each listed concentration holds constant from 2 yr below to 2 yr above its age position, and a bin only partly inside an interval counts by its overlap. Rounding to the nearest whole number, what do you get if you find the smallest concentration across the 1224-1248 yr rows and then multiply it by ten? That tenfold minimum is 18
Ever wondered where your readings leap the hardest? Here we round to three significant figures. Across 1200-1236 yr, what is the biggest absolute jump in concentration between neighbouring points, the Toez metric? 1.05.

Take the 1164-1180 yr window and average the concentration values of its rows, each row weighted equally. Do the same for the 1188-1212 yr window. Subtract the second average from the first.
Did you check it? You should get -0.28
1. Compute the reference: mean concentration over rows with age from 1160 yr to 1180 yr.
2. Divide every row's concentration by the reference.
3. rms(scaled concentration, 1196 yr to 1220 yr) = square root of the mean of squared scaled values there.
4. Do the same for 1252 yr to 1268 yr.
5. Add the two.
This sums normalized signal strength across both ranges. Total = 2.24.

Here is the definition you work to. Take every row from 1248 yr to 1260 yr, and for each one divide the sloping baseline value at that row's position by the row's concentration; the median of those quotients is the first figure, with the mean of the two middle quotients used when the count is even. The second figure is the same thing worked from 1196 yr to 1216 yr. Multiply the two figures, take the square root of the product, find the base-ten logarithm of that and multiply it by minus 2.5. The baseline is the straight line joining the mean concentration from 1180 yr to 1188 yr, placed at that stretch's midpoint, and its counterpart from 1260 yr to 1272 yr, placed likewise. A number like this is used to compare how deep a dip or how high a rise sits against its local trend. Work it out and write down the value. 0.05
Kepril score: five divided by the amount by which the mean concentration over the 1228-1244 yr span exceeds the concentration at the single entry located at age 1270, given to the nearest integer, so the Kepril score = -17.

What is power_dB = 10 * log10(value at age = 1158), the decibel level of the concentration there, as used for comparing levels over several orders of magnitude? 4.86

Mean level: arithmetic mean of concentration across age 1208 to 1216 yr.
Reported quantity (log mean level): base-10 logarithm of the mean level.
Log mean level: 0.54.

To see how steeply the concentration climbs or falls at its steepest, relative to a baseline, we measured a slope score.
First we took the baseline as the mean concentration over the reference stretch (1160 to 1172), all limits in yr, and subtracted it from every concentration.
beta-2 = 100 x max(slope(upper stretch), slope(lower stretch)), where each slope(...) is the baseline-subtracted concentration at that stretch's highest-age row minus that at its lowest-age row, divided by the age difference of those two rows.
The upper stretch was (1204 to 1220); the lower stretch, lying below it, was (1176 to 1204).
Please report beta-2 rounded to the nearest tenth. 2.0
